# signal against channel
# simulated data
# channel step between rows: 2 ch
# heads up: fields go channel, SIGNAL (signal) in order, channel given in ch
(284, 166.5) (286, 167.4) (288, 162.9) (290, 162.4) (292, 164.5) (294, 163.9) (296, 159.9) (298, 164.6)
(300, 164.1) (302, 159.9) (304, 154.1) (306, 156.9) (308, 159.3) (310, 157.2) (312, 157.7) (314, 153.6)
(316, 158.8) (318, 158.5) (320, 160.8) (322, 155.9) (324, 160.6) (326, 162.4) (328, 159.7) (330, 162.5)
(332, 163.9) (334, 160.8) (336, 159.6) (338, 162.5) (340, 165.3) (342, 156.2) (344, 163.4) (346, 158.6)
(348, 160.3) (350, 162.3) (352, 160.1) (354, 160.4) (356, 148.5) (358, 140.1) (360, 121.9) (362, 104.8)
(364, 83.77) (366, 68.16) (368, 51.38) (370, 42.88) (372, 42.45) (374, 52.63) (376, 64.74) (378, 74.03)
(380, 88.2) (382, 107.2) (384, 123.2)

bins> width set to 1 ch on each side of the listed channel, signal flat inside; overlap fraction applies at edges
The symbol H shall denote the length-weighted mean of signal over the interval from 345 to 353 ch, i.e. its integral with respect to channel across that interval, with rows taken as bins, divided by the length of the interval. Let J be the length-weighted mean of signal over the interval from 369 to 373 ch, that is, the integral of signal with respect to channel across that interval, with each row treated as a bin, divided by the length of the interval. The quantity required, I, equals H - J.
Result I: 118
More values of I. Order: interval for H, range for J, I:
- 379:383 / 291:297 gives -65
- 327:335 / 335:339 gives 1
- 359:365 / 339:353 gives -57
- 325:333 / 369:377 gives 111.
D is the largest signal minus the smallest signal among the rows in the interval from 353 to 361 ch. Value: 38.5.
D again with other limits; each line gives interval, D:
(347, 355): 2.2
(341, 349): 7.2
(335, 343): 9.1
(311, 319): 5.2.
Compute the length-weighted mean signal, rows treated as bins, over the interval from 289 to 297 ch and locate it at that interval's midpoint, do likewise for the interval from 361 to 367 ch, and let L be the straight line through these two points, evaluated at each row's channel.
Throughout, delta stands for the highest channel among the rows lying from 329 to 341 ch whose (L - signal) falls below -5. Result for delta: 340 ch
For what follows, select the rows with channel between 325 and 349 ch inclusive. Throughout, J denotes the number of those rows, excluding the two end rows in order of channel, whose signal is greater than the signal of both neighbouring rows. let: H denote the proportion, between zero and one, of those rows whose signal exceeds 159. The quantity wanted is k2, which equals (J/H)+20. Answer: 23.6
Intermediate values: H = 0.83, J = 3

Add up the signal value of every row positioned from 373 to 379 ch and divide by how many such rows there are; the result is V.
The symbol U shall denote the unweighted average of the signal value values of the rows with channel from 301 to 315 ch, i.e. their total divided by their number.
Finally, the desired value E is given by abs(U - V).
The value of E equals 93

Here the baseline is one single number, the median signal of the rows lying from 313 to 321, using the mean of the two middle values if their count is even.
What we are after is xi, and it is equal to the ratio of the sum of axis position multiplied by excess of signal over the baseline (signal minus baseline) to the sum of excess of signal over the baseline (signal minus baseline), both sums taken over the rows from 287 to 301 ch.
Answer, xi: 294.2 ch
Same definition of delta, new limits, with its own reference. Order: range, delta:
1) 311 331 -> 330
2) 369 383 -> 382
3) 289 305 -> 302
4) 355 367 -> 362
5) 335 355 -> 354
